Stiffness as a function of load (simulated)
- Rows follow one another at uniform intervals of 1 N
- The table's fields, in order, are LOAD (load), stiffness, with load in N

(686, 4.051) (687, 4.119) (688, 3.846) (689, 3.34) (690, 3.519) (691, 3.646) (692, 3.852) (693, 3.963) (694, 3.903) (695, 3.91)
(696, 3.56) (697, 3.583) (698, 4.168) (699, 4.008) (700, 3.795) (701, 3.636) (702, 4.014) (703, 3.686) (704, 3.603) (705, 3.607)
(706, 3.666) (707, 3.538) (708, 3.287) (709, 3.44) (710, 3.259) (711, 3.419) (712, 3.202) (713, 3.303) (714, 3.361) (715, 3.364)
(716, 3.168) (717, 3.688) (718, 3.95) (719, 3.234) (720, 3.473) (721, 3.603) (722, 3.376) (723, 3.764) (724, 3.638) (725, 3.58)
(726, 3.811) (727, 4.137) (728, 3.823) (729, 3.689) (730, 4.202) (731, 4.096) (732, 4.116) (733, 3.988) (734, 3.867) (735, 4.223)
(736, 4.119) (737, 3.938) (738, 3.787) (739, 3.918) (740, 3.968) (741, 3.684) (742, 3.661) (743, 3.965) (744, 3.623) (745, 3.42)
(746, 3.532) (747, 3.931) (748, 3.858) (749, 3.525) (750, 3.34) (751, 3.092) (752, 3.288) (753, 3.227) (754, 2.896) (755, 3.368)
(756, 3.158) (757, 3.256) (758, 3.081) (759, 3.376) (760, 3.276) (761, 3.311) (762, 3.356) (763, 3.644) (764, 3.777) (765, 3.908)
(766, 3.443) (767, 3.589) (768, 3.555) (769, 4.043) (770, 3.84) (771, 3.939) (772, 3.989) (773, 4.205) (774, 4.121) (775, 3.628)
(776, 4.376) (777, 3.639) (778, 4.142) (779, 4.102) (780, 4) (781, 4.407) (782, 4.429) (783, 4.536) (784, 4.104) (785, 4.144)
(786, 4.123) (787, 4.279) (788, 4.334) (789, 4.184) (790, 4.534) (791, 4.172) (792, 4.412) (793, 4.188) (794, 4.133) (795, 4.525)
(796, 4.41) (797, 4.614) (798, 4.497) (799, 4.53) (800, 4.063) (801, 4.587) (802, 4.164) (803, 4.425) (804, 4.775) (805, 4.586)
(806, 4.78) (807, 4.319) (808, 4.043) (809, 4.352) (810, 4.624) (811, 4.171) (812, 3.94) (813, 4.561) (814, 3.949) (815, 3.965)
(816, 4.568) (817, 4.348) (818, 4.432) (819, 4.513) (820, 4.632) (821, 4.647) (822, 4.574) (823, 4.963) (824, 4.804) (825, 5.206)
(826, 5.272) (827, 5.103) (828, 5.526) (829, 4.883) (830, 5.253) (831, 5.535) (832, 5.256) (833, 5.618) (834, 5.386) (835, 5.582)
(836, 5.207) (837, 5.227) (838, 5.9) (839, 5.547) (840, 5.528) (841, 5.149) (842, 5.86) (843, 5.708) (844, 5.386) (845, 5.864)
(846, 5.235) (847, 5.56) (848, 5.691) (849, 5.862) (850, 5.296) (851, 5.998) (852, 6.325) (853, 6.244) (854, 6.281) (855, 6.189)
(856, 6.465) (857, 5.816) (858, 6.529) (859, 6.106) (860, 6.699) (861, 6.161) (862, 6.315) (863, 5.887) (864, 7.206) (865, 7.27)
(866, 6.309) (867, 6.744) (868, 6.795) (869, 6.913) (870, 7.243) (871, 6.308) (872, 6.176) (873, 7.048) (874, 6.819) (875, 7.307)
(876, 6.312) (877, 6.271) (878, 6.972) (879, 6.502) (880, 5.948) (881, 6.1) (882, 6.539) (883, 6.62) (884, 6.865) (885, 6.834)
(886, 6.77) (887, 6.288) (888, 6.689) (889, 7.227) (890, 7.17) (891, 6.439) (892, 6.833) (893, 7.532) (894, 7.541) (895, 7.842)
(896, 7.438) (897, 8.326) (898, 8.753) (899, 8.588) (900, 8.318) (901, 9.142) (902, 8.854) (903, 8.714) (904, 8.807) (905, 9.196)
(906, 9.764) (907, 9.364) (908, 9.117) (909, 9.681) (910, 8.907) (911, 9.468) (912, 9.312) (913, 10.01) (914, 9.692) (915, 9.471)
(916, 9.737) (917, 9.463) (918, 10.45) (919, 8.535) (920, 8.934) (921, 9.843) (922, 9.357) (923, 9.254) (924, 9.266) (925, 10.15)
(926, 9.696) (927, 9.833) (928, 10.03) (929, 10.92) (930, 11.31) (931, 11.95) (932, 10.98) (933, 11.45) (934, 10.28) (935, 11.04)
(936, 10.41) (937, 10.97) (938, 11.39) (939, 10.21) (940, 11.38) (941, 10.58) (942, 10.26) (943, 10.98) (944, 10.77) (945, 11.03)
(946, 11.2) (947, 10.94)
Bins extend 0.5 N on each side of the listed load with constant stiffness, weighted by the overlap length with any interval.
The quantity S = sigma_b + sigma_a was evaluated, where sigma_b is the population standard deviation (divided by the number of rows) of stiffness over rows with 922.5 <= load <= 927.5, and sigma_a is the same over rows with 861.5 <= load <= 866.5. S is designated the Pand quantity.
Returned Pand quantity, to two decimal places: 0.89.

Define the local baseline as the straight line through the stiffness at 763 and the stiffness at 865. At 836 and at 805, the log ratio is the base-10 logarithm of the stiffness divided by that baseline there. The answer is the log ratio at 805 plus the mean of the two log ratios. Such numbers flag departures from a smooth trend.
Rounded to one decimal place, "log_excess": -0.1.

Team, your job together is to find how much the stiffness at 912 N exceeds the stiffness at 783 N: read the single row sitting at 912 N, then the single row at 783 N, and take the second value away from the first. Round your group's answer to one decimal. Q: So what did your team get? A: 4.8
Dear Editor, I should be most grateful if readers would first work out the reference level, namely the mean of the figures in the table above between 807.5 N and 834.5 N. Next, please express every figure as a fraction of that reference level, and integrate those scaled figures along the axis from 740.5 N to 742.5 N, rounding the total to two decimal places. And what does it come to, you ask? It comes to 1.55 N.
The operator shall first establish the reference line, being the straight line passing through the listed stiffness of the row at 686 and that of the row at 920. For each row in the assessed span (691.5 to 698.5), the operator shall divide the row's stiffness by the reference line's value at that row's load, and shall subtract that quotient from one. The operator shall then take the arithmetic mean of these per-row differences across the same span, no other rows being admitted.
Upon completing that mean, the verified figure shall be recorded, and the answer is 0.092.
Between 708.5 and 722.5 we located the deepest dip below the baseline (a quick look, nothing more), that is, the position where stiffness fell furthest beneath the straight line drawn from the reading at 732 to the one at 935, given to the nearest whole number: 719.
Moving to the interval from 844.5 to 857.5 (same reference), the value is 850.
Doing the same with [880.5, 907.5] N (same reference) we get 887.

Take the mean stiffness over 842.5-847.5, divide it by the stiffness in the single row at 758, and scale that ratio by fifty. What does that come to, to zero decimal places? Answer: 90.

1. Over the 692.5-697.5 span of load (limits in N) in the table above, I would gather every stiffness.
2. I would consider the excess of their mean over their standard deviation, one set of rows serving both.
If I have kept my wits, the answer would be 3.6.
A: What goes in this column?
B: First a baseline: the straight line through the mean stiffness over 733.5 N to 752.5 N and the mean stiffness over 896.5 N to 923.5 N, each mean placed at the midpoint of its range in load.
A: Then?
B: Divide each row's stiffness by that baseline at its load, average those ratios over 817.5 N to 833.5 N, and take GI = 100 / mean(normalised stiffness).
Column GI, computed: 129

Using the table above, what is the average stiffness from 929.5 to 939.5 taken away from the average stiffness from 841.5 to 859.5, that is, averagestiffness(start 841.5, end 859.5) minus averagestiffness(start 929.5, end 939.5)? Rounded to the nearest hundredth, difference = -5.09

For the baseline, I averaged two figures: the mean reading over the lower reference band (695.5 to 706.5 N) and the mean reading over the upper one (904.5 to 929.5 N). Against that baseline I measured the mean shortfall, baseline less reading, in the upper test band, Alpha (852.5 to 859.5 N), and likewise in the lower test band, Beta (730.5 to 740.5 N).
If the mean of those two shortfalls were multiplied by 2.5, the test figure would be 4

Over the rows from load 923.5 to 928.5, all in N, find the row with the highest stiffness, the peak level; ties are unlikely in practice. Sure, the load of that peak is 925 N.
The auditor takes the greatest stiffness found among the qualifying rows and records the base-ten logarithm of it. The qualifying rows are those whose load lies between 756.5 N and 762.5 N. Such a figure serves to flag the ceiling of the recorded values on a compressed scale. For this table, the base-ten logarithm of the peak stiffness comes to 0.53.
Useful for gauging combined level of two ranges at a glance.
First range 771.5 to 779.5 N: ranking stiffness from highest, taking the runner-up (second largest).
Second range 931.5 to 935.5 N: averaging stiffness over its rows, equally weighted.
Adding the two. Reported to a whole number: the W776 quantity 15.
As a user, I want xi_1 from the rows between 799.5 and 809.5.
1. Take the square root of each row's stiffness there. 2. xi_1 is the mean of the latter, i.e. 2.10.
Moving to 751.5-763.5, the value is 1.81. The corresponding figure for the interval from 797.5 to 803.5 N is 2.09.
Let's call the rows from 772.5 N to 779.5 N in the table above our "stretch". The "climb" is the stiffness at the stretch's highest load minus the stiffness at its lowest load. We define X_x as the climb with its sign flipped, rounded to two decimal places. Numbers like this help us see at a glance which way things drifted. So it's 0.10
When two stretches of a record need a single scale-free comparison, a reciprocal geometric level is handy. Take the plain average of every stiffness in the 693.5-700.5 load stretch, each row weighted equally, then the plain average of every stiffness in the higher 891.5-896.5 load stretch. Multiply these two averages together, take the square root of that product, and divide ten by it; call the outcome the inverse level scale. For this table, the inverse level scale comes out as 1.9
